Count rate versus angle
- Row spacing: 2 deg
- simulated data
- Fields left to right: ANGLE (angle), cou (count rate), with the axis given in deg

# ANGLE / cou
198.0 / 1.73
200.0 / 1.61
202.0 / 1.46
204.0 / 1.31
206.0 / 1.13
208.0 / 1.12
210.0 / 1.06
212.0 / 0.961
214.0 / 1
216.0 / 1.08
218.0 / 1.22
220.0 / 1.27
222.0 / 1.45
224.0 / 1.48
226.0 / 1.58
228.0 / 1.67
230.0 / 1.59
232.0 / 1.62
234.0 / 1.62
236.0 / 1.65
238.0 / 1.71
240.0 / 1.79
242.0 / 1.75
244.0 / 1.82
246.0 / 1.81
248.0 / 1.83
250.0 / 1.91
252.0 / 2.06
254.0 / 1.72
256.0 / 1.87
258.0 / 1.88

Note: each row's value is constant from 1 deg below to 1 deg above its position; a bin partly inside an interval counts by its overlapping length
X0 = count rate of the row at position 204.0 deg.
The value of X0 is 1.31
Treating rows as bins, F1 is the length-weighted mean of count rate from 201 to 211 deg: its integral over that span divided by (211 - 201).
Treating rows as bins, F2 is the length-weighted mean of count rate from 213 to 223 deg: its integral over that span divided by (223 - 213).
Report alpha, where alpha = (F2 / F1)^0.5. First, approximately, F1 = 1.22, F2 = 1.20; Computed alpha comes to 1.00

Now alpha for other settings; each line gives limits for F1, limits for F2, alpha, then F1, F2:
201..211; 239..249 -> 1.22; 1.22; 1.80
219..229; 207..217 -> 0.84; 1.49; 1.04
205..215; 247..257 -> 1.33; 1.05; 1.88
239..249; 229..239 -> 0.95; 1.80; 1.64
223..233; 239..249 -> 1.06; 1.59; 1.80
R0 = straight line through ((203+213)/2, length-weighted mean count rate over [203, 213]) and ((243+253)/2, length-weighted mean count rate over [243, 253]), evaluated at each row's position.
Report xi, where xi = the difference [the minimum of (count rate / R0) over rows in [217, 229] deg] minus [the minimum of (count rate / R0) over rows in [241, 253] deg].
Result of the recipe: -0.04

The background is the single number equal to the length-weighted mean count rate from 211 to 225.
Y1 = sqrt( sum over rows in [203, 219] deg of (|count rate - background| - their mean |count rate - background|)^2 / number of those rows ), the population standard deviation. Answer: 0.07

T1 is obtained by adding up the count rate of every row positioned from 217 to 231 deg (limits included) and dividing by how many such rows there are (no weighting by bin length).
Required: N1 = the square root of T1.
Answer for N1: 1.21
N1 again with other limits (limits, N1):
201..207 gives 1.14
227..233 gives 1.28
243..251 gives 1.36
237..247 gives 1.33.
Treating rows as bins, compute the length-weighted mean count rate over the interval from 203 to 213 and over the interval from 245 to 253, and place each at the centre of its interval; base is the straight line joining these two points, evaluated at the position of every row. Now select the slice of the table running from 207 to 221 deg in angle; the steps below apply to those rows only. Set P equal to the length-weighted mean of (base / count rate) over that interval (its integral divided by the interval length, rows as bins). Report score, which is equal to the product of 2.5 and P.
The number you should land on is 2.81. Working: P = 1.12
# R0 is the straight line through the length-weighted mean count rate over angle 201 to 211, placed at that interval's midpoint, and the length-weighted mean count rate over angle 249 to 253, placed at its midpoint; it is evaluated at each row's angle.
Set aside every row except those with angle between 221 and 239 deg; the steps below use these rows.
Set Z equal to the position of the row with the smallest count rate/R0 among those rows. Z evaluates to 236.0 deg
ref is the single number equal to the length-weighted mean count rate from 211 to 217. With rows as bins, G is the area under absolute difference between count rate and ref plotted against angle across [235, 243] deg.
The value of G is 6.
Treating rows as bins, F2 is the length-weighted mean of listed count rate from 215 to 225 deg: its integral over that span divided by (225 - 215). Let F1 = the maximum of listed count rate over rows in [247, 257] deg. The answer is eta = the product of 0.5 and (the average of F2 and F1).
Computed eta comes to 0.840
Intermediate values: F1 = 2.06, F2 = 1.3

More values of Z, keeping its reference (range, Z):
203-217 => 212.0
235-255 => 254.0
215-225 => 216.0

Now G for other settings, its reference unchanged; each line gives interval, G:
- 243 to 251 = 7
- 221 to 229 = 4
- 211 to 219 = 1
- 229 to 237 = 5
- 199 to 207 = 3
